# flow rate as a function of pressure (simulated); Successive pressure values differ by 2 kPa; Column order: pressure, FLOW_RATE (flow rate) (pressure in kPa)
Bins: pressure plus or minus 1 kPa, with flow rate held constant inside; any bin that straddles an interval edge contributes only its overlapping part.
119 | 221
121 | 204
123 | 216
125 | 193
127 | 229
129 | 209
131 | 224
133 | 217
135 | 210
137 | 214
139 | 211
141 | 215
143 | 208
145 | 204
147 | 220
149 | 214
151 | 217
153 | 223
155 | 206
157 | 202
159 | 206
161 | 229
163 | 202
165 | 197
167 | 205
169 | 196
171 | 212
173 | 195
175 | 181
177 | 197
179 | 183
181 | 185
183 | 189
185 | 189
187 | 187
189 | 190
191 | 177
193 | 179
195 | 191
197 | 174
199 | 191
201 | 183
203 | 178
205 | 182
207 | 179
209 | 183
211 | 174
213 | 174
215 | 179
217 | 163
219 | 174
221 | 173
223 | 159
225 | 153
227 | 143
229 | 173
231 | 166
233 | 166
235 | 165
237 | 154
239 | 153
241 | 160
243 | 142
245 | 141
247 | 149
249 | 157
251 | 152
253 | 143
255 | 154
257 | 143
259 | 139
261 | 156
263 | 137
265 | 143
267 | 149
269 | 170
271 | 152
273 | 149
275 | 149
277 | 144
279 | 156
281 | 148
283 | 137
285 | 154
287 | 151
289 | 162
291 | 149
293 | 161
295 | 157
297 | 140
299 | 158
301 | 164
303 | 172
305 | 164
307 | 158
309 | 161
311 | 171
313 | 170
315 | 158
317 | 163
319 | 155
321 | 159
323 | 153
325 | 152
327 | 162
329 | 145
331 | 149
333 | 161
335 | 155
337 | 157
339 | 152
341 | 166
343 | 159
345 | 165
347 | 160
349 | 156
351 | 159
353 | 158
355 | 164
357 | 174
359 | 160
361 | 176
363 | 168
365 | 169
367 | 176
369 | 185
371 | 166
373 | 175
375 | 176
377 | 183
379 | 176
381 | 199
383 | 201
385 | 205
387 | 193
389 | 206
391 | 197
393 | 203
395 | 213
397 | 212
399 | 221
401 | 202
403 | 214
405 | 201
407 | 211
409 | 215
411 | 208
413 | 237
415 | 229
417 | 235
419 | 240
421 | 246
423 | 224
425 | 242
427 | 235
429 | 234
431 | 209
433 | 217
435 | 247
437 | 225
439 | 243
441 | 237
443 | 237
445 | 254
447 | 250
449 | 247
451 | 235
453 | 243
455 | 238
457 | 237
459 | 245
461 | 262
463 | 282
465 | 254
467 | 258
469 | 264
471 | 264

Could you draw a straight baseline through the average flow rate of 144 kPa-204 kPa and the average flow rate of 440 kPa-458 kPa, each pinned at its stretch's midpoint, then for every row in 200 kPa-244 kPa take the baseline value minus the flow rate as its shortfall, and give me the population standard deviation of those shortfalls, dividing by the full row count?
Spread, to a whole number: 14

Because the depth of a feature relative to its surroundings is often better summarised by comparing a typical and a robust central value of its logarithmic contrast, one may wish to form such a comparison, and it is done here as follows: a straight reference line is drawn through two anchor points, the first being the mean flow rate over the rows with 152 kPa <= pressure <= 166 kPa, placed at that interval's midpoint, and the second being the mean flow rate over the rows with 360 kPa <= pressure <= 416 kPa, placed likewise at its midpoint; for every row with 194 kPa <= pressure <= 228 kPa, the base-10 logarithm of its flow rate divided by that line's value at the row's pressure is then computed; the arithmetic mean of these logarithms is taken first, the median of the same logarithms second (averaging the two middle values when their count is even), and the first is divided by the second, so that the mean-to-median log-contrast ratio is 1.04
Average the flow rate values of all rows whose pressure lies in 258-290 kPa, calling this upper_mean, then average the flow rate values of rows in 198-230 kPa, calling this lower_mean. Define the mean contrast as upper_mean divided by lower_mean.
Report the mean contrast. 0.87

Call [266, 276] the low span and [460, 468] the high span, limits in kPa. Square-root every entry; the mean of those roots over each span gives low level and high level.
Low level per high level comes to 0.76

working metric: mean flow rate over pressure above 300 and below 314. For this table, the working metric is 166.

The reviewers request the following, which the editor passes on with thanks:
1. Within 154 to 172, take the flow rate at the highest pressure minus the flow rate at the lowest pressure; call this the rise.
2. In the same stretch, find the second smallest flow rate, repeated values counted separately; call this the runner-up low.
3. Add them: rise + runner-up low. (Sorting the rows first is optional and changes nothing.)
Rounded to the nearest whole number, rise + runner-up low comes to 203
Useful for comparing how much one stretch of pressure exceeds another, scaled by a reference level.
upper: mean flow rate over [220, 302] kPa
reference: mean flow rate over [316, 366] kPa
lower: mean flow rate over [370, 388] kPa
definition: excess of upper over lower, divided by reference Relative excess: -0.21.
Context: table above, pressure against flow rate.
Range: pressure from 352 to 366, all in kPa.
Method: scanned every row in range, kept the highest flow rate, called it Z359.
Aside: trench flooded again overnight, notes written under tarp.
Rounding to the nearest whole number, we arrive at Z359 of 176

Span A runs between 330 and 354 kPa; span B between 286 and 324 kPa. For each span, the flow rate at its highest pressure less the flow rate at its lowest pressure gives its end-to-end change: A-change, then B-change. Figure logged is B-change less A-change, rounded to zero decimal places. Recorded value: -7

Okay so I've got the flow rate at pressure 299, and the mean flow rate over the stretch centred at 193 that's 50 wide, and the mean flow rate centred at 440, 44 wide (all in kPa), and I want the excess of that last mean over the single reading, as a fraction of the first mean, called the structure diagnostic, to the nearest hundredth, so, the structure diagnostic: 0.44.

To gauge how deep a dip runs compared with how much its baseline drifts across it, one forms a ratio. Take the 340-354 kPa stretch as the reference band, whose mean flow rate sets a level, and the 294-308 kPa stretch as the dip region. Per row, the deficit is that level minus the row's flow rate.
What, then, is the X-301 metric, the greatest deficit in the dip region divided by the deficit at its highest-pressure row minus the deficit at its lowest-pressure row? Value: -20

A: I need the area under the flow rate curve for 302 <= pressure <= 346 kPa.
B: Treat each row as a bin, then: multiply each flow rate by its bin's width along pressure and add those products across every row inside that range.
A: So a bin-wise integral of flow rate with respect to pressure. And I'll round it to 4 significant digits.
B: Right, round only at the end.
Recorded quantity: 7014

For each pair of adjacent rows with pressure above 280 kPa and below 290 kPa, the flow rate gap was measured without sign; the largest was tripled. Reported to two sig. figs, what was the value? 51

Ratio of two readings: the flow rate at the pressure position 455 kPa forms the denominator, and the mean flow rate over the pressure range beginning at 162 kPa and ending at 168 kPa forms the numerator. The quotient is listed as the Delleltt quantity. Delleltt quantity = 0.85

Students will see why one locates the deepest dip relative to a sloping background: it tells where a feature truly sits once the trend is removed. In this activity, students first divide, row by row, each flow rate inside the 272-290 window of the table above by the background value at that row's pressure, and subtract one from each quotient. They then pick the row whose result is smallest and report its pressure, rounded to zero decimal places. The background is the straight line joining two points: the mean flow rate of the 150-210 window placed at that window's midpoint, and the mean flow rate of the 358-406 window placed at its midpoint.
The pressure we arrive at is 283 kPa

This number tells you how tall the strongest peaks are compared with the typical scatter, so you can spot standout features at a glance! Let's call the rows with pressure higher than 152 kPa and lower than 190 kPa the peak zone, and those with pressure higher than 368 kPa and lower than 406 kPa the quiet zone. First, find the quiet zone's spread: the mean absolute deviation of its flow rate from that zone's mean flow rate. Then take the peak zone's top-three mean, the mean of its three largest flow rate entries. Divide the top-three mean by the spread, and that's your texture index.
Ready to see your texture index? 18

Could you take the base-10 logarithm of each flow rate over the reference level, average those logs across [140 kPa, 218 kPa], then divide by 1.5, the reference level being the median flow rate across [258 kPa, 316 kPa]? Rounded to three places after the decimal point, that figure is 0.062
